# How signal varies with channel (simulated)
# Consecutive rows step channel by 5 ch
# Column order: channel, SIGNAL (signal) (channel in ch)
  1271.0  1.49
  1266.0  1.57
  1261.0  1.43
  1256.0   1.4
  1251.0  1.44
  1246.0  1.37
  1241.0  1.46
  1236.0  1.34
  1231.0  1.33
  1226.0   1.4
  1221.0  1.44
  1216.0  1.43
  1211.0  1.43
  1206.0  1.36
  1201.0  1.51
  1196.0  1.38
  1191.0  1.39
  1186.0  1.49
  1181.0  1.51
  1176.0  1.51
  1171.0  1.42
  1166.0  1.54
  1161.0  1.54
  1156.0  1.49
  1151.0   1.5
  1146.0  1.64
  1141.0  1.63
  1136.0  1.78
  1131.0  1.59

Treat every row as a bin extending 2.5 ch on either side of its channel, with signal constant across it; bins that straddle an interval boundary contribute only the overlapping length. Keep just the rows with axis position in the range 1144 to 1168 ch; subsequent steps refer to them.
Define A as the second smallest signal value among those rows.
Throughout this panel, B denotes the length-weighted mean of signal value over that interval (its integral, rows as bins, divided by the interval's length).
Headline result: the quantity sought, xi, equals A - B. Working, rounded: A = 1.5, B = 1.54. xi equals -0.0400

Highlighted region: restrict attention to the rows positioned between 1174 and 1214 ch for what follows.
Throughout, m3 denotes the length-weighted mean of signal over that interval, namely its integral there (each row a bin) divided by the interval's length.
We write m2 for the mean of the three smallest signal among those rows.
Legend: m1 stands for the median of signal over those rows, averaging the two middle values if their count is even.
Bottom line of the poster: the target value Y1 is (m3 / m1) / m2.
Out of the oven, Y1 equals 0.720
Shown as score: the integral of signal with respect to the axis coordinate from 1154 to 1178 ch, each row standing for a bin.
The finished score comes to 36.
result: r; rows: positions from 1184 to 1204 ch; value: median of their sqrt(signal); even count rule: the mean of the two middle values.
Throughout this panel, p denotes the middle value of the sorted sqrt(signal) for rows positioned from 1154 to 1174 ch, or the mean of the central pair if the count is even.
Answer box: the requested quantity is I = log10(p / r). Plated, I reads 0.011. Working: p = 1.23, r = 1.20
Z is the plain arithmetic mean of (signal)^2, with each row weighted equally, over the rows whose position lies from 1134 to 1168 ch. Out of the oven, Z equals 2.53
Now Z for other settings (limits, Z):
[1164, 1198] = 2.14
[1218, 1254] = 1.95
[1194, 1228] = 2.02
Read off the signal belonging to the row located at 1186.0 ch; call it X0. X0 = 1.49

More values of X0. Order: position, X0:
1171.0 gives 1.42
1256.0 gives 1.4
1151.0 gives 1.5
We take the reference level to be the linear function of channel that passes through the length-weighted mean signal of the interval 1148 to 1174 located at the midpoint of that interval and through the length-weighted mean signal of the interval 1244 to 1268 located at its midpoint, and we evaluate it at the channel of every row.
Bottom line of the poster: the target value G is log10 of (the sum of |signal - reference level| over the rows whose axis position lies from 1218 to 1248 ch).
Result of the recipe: -0.39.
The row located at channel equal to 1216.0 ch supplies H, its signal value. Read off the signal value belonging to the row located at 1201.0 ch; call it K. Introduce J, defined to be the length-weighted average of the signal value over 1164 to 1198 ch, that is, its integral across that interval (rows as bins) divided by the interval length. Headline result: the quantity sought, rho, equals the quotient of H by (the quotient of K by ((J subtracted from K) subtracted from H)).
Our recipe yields 1.31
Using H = 1.43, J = 1.46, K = 1.51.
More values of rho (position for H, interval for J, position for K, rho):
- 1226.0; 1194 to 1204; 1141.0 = 1.04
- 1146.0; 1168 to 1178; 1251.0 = 1.90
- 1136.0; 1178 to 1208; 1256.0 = 2.32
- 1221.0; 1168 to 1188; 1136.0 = 0.93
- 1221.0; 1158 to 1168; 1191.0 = 1.64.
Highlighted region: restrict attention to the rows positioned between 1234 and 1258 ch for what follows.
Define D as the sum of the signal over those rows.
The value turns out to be 7.01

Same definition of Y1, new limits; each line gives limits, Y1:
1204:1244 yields 0.736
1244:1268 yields 0.720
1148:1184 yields 0.677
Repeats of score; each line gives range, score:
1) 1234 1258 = 34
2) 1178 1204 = 38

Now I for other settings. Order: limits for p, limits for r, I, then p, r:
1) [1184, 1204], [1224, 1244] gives 0.011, 1.20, 1.17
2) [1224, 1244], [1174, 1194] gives -0.020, 1.17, 1.22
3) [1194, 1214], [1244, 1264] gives -0.002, 1.19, 1.19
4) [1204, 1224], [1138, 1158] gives -0.019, 1.20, 1.25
